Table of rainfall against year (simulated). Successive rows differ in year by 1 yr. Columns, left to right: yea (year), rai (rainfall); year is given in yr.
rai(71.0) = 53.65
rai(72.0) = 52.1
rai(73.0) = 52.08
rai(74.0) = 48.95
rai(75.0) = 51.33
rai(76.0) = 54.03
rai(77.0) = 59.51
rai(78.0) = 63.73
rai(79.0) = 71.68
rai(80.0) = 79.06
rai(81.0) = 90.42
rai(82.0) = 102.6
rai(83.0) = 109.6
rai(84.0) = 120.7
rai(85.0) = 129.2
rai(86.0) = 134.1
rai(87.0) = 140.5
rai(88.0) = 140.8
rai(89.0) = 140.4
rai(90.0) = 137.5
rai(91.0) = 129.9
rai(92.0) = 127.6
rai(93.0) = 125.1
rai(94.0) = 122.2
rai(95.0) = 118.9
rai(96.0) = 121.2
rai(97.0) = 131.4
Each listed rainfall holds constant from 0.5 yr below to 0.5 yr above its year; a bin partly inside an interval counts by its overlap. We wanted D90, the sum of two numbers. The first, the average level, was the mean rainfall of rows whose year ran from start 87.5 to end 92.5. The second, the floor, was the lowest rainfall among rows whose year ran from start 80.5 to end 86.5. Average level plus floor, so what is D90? 226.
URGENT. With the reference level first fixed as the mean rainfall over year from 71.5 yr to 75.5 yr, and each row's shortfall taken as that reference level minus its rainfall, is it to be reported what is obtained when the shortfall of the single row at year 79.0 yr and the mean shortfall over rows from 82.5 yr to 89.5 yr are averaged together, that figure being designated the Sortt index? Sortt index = -50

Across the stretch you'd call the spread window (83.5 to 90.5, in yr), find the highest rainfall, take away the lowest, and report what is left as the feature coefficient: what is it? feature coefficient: 20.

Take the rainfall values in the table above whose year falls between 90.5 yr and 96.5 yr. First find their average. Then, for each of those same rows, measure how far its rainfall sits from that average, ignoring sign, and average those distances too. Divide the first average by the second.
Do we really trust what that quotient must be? 37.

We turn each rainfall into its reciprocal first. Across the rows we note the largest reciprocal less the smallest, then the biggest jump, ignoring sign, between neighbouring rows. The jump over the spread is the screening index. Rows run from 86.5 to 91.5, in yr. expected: 0.71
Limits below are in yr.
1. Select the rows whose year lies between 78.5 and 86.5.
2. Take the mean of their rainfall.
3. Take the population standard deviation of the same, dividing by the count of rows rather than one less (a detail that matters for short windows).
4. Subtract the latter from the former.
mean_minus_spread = 83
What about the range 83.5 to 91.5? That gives 127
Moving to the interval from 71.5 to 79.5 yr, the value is 49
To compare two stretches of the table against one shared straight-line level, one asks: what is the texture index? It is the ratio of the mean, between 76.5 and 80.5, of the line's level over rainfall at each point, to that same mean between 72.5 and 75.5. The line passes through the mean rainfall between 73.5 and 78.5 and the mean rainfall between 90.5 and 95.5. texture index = 1.0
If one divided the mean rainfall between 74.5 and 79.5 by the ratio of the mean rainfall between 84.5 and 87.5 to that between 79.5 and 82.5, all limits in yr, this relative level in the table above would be 40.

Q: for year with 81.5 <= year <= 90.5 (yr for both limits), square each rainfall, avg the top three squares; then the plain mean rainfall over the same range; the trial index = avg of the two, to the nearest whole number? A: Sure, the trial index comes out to 9944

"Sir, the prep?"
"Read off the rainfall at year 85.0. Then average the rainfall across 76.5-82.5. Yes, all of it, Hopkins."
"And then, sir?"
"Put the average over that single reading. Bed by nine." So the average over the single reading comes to 0.60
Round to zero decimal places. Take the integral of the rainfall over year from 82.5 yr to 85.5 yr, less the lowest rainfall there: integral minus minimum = 250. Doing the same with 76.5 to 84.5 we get 638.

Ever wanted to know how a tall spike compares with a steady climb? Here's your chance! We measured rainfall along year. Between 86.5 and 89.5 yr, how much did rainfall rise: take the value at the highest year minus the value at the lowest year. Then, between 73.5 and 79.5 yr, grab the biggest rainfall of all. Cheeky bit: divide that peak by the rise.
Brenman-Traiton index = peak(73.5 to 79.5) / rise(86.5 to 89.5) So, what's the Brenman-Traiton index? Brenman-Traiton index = -717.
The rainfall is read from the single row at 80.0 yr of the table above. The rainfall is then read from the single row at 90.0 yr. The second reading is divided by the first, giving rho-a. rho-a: 1.7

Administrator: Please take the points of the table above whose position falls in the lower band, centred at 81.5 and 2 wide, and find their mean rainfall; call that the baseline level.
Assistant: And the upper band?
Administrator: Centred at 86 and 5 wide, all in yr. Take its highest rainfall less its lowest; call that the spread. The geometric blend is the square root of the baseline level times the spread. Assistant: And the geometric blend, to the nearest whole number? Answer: 44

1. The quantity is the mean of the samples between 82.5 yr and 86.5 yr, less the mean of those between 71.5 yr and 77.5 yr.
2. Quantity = 70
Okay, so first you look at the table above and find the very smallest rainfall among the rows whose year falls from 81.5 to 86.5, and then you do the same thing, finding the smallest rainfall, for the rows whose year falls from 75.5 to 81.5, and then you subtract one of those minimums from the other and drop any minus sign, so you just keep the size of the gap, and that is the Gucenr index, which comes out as 49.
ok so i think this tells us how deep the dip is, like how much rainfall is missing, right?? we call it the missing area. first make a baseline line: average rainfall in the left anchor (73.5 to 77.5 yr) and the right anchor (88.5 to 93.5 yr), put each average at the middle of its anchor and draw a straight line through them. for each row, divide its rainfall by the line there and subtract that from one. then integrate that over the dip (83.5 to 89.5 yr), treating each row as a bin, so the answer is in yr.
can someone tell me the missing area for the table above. -1.4 yr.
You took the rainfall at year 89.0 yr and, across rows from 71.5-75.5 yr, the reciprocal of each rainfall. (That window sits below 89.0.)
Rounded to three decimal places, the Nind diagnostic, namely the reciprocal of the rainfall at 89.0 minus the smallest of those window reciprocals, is -0.012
